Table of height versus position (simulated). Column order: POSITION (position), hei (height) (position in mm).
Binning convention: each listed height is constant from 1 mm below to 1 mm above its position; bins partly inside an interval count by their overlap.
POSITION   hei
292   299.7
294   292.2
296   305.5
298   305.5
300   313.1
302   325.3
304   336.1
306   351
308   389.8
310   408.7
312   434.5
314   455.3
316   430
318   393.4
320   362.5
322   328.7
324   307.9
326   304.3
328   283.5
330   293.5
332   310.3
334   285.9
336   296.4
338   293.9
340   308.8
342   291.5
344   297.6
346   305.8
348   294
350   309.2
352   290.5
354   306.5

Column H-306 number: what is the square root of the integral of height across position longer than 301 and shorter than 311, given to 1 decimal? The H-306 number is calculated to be 60.2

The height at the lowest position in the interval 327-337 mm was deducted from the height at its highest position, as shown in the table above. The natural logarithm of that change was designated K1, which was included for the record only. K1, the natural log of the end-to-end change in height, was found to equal 2.6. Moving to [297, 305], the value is 3.4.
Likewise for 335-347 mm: 2.2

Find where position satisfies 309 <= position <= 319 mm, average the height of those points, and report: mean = 424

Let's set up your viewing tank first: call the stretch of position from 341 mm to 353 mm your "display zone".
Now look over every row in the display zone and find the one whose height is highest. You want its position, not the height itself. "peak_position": 350 mm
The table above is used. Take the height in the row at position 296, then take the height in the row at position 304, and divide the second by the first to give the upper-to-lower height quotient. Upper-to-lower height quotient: 1.10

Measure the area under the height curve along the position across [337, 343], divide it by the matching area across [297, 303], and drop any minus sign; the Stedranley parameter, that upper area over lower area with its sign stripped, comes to 0.95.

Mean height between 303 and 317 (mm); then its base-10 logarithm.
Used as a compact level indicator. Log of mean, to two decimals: 2.60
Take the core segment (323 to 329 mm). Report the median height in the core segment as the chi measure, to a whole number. 304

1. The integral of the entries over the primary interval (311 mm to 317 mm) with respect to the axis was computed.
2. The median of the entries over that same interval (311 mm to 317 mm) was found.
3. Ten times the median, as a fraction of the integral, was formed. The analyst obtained 1.65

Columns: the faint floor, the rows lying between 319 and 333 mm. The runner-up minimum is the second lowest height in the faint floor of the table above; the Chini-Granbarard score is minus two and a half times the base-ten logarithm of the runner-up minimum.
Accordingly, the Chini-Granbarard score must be -6.17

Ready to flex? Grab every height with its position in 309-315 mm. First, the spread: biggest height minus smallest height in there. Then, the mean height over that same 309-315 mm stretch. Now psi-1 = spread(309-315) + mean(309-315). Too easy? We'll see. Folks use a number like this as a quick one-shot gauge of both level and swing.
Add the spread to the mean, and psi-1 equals 479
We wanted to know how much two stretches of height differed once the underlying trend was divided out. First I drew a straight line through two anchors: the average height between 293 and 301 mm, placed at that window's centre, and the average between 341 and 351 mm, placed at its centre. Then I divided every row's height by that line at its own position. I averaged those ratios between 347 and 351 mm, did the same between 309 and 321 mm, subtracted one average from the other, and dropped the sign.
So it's 0.361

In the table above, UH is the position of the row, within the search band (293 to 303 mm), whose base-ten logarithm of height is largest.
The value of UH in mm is 302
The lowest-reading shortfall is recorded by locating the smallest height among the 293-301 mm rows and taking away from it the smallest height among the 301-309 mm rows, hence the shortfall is -33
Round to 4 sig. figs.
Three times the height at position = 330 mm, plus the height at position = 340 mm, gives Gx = 1189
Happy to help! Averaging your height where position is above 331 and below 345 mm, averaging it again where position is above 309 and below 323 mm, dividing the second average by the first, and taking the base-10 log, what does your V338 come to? 0.13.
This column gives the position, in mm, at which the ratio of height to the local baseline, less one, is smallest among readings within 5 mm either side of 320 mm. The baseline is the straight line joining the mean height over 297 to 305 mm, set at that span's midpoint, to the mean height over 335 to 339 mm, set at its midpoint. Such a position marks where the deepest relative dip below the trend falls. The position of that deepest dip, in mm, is 324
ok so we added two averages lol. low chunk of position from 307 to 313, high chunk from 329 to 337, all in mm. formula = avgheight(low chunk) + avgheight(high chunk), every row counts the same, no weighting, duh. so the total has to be 708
